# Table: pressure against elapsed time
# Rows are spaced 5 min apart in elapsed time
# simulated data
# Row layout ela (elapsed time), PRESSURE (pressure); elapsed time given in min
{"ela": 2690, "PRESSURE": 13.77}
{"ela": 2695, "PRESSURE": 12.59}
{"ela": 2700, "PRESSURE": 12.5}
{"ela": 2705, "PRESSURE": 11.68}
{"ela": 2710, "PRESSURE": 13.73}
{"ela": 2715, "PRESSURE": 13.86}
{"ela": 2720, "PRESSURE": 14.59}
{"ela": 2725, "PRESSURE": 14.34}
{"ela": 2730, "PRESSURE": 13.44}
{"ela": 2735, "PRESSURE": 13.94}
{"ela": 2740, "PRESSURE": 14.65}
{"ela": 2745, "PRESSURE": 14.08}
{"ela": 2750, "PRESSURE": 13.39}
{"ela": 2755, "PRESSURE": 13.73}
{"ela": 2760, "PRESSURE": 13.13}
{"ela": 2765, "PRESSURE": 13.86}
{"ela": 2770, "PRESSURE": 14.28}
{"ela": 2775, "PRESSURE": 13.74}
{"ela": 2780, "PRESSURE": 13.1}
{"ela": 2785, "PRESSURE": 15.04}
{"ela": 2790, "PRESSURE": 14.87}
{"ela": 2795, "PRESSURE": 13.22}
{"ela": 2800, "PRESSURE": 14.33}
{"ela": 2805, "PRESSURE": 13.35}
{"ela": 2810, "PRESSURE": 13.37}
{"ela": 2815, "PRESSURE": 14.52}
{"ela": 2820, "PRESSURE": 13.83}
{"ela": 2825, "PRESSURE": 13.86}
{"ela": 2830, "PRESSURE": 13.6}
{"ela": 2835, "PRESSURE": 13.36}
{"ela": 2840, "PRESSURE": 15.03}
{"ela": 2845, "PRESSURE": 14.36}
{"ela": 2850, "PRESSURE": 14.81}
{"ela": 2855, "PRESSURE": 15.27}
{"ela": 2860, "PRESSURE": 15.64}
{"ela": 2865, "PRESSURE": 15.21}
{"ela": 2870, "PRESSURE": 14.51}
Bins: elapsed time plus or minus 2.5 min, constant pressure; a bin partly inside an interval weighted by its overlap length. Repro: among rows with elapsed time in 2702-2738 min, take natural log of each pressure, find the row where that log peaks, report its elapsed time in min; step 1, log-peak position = 2720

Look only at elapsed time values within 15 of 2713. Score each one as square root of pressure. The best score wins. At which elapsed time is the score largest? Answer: 2720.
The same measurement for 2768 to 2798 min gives 2785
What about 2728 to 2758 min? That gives 2740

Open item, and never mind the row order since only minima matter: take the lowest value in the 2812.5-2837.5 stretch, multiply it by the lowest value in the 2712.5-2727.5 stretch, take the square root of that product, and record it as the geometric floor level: 13.6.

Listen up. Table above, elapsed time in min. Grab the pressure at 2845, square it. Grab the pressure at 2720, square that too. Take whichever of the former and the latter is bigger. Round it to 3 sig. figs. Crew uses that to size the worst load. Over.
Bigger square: 213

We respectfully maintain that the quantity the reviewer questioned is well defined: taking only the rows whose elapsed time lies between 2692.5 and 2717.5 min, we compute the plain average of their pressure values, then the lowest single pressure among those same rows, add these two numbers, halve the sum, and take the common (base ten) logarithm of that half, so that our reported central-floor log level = 1.09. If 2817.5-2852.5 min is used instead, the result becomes 1.14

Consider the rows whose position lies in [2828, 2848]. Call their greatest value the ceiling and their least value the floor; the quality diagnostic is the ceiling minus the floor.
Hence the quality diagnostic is 1.7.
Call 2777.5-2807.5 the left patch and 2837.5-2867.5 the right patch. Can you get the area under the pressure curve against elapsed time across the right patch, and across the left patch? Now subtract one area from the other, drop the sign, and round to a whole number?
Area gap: 32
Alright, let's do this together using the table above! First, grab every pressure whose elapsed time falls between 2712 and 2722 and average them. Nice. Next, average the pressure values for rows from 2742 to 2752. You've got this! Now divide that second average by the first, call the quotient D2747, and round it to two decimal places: 0.97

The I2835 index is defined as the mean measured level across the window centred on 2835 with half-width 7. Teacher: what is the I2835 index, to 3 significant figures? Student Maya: 14.0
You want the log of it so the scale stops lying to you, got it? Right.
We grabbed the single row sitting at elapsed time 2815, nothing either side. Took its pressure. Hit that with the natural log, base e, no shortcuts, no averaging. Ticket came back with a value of 2.68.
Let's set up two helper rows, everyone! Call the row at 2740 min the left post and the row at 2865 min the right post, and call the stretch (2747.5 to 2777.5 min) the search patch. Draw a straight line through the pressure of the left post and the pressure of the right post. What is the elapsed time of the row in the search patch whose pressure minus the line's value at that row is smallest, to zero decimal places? 2760 min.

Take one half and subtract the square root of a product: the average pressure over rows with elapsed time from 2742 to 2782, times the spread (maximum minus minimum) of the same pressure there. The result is -3.52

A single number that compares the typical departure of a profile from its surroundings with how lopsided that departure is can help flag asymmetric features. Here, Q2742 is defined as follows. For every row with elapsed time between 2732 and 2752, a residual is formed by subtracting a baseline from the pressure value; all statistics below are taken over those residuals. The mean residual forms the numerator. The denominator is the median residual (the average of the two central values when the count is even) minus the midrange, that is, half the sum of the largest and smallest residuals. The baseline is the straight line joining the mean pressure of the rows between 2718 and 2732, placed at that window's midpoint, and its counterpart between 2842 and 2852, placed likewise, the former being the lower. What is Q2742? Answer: -20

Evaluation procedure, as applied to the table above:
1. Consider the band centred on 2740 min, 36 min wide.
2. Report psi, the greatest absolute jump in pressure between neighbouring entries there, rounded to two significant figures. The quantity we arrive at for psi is 0.90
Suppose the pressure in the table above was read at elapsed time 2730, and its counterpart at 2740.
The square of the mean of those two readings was 197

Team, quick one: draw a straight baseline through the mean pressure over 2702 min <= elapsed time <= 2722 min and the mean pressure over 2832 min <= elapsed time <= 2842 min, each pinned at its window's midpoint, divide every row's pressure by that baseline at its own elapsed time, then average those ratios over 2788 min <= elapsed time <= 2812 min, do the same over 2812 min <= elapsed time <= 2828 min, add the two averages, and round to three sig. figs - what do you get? 1.99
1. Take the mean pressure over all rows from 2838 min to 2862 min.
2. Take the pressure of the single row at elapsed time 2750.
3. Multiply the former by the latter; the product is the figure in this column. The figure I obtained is 201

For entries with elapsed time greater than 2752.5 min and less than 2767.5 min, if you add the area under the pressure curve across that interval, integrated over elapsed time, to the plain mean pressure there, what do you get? 217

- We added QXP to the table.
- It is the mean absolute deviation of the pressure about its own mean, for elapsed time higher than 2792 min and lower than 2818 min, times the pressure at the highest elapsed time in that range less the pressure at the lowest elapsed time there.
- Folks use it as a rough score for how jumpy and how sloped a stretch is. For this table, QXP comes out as 0.69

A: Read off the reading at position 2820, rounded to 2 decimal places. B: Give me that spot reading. 13.83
